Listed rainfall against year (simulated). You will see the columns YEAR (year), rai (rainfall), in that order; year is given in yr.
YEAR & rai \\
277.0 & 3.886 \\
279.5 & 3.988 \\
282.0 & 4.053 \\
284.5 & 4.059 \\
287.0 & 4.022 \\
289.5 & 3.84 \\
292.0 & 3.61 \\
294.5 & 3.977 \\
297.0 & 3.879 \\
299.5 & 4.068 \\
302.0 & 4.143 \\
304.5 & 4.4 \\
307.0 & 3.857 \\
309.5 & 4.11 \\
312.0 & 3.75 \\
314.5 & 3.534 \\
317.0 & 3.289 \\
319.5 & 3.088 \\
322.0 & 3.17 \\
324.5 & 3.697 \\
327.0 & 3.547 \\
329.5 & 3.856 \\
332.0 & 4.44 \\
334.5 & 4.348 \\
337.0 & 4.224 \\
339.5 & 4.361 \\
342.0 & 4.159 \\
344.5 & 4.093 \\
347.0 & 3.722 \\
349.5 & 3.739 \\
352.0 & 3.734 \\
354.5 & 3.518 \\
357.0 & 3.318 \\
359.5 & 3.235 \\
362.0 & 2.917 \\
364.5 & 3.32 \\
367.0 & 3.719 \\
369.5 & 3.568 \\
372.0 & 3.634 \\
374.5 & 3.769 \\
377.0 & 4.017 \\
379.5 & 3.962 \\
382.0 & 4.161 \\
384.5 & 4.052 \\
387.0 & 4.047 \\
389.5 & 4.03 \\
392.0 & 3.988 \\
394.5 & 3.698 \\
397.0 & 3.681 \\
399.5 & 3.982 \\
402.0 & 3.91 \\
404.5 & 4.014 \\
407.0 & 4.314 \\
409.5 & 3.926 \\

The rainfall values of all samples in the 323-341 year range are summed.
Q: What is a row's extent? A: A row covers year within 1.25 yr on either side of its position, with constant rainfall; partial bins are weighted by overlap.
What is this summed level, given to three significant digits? 28.5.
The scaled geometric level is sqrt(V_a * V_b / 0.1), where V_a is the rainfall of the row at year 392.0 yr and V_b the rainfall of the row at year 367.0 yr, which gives 12.2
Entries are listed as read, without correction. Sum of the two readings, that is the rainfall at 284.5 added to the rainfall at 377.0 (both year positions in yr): 8.08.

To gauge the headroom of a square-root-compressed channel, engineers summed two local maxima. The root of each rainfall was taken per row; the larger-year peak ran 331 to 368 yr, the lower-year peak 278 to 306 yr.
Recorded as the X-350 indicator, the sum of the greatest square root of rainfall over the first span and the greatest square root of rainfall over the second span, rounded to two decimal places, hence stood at 4.20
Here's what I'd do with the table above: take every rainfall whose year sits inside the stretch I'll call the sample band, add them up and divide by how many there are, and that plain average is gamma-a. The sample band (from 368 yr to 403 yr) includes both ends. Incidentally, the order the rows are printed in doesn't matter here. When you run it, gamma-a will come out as 3.89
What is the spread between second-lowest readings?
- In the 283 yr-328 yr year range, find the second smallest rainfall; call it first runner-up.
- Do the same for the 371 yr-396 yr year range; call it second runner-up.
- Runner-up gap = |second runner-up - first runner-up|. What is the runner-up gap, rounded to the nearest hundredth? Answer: 0.53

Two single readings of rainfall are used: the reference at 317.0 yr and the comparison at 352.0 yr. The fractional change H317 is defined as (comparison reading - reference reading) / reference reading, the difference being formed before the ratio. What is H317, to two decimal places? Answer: 0.14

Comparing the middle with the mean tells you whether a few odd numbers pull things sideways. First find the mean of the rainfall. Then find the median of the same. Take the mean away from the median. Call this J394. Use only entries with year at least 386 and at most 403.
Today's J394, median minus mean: 0.08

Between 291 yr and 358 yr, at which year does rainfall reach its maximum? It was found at 332.0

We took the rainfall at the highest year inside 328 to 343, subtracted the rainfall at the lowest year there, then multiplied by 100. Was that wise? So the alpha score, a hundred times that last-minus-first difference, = 30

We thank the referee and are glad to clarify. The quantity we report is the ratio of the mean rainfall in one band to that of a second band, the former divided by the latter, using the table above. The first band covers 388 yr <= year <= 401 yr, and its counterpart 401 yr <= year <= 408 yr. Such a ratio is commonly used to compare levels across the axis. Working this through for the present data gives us 0.95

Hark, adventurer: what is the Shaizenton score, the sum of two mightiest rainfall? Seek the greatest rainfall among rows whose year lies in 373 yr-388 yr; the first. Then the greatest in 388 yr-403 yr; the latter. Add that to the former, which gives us 8.2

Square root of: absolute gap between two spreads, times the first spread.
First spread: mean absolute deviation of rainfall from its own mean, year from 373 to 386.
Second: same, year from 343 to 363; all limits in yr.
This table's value 0.14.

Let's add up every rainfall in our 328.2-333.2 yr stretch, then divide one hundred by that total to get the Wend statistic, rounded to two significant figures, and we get 12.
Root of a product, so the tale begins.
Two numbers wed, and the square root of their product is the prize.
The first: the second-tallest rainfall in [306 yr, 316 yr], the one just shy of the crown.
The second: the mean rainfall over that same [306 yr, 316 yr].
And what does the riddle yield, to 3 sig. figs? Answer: 3.83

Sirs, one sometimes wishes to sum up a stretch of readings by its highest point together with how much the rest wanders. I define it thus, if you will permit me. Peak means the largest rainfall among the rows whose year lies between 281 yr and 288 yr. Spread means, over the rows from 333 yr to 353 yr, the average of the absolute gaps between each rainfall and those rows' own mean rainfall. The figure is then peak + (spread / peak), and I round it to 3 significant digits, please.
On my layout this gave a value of 4.12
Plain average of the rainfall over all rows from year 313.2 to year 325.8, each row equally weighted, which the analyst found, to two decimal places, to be 3.36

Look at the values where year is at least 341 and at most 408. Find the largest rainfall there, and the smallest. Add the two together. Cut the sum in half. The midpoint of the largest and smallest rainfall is 3.62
